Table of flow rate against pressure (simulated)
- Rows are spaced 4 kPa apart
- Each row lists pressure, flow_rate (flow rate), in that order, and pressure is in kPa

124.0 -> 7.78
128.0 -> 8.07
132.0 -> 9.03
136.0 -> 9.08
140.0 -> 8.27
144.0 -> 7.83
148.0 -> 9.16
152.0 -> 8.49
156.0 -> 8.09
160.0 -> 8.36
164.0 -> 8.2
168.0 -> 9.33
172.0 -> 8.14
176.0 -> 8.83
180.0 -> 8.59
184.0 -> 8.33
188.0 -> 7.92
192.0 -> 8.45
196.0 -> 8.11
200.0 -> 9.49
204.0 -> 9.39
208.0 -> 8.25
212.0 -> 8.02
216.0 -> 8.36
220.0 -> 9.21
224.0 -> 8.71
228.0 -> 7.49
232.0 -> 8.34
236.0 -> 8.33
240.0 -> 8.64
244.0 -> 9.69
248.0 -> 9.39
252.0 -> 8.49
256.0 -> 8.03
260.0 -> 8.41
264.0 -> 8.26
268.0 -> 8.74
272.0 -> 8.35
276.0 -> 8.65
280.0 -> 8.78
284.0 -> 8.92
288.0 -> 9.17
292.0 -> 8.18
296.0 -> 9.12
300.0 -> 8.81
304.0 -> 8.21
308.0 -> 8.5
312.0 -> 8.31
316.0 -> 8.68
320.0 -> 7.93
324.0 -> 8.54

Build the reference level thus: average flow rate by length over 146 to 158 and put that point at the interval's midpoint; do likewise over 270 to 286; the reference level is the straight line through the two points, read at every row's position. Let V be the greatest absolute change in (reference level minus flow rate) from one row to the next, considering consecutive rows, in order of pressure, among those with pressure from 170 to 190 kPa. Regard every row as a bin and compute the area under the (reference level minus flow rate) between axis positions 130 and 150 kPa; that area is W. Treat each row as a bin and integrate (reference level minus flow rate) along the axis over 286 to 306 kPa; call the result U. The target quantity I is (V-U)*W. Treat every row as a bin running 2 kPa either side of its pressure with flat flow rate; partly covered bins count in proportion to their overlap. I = -2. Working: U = -0.2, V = 0.7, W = -2.1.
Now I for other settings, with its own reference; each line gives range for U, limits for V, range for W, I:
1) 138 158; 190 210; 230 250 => 13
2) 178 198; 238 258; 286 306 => 1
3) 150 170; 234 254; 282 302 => 2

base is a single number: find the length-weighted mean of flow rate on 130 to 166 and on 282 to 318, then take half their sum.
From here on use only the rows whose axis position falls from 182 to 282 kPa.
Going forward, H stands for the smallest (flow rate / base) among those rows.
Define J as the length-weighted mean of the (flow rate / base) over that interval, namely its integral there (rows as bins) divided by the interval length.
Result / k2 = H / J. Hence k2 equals 0.876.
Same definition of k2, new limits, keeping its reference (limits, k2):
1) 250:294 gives 0.940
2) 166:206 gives 0.915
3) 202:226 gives 0.926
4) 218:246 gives 0.868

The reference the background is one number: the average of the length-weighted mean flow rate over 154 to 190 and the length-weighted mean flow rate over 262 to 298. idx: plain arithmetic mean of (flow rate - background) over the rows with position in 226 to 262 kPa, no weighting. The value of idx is -0.02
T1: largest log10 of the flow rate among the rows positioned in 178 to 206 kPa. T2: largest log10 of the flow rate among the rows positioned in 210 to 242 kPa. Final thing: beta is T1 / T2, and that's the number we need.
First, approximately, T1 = 0.977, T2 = 0.964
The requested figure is 1.01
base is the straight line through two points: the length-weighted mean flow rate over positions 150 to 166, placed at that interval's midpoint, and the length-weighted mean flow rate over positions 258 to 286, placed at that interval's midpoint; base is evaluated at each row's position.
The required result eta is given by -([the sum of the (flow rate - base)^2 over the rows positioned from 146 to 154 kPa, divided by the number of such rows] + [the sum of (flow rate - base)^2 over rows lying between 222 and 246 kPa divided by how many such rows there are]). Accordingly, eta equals -0.8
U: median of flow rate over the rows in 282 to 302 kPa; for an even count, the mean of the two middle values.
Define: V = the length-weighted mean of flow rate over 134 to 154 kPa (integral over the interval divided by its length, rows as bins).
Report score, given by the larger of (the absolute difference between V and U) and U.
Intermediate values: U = 8.92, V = 8.57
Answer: 8.92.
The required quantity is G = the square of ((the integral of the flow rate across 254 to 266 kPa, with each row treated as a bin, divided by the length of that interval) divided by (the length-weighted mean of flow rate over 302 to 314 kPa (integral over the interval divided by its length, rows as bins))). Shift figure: 0.97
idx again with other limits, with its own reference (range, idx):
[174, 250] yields 0.05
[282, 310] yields 0.15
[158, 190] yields -0.09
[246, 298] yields 0.10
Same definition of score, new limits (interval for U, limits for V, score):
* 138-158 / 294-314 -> 8.27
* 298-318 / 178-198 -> 8.50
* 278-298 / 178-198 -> 8.92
